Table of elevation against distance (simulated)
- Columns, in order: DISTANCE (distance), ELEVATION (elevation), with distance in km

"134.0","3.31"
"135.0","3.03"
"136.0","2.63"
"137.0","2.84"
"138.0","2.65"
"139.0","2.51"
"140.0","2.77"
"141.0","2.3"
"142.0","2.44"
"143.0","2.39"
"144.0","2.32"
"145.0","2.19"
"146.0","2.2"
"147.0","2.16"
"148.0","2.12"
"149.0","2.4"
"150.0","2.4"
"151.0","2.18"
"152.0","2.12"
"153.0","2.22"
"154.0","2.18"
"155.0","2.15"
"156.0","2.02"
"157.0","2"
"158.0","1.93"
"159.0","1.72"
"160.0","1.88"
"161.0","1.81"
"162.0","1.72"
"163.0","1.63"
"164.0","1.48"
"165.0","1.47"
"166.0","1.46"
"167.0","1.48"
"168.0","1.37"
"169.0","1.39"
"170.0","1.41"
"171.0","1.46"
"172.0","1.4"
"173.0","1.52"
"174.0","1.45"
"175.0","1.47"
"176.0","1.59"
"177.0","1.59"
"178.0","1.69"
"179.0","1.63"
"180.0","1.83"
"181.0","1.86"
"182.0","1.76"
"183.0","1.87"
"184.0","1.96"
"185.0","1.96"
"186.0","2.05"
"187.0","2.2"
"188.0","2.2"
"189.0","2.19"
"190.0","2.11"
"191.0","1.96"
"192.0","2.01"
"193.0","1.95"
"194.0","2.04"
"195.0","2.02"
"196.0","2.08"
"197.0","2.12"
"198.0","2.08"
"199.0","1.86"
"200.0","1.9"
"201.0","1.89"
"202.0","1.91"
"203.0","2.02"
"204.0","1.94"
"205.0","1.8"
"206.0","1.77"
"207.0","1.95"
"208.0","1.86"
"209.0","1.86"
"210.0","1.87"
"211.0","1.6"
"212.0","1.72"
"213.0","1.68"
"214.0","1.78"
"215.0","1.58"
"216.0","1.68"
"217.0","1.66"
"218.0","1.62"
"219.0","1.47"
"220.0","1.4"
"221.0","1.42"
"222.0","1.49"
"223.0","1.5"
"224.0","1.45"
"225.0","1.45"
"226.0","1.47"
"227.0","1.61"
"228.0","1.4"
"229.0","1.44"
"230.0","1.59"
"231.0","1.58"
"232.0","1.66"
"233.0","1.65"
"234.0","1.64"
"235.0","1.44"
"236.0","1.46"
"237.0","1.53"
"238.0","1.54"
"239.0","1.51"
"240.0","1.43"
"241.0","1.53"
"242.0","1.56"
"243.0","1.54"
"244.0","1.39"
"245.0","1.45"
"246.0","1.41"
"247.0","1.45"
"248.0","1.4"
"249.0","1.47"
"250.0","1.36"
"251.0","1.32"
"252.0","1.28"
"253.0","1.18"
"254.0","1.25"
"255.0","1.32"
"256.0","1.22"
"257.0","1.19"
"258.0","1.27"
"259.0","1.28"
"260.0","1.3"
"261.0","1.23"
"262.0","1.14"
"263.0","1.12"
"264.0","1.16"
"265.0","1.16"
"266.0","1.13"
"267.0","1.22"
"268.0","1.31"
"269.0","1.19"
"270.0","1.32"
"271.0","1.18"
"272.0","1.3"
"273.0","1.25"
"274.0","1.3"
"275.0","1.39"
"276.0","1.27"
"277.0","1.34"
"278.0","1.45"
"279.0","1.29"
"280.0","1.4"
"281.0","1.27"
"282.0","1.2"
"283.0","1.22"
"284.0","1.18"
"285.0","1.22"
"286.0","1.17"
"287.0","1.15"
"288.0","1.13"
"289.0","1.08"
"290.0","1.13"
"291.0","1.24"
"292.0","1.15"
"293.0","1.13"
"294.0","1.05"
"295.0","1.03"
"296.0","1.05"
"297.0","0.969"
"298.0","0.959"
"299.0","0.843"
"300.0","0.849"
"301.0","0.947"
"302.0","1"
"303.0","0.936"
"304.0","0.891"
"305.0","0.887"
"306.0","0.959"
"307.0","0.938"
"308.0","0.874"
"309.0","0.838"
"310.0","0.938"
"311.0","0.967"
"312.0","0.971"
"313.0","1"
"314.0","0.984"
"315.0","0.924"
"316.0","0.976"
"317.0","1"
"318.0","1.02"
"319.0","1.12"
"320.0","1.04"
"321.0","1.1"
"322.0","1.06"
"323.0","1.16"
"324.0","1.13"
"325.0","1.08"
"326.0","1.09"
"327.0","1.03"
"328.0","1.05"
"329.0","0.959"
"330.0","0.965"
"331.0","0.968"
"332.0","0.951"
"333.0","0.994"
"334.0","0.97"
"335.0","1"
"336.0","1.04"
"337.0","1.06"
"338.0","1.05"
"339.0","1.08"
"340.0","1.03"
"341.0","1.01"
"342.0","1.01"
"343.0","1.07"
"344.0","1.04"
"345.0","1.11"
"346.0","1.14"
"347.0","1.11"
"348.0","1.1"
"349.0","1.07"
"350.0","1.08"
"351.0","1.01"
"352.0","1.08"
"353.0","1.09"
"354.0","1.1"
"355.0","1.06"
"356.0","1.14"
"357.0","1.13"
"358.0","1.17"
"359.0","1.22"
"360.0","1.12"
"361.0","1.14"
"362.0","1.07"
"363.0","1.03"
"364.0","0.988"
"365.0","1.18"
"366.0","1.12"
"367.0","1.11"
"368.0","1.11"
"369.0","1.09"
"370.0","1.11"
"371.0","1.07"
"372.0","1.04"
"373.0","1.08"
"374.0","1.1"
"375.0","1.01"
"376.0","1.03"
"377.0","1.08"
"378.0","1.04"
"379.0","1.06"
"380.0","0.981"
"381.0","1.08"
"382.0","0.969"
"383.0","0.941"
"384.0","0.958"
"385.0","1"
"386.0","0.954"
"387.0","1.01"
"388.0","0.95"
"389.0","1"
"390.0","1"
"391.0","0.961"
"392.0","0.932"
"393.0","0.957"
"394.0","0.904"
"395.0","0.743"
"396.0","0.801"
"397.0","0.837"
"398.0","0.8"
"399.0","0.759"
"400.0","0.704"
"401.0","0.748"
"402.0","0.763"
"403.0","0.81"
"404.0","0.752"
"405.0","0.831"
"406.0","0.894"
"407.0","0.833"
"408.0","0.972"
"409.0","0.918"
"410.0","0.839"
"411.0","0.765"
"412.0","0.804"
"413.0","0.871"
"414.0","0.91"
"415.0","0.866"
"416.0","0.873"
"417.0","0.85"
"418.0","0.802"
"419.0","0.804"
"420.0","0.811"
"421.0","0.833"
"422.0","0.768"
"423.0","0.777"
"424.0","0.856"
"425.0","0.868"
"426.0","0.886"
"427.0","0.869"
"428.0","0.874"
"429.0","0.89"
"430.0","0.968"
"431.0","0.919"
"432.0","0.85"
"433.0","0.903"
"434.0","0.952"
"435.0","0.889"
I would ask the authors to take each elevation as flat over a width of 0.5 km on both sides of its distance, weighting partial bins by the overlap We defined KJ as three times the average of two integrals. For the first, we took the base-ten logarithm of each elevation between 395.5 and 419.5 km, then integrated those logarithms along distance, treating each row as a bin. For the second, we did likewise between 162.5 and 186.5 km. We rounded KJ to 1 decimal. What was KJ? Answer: 4.3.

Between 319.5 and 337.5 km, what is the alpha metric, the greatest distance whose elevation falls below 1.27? 337.0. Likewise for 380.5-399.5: 399.0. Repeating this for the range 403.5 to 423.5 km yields 423.0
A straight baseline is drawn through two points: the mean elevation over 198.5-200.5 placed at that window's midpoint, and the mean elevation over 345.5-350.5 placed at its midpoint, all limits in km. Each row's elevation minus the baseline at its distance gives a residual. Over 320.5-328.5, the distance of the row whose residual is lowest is 327.0 km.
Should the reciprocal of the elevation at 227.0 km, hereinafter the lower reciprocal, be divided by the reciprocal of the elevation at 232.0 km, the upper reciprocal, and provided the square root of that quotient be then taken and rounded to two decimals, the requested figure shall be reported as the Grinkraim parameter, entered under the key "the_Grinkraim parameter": 1.02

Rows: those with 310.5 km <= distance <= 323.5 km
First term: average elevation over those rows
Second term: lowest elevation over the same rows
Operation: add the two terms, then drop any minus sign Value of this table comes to 1.95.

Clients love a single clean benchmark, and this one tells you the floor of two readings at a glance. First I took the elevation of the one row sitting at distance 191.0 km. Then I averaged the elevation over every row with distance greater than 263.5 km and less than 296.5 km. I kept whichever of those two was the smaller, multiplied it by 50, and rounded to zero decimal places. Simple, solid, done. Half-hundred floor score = 61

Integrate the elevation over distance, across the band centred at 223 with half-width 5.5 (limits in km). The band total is 16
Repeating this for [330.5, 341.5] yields 11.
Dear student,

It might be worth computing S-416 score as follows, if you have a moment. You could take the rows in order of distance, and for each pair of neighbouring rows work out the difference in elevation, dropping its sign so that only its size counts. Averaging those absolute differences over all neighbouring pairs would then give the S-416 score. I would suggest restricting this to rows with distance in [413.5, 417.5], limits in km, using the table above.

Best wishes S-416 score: 0.025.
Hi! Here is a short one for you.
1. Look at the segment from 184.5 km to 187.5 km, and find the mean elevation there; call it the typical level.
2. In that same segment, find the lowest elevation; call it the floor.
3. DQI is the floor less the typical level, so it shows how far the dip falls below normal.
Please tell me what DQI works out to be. -0.11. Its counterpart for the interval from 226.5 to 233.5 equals -0.16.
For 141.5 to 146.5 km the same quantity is -0.12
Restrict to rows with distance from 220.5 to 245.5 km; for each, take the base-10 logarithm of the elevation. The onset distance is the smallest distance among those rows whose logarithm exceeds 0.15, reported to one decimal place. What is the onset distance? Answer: 221.0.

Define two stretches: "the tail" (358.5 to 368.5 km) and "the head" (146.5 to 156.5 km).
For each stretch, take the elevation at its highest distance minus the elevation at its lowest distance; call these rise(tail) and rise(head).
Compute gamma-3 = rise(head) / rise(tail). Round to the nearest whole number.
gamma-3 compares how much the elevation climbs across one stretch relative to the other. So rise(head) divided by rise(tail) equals 1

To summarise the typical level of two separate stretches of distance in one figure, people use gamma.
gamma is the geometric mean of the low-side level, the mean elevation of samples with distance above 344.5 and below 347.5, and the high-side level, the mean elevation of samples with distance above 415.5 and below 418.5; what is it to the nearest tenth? 1.0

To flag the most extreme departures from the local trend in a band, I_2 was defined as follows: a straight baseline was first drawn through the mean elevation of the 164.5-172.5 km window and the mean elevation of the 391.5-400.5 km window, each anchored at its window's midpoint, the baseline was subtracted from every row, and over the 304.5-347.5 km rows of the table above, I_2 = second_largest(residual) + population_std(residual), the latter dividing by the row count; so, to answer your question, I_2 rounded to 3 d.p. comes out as 0.248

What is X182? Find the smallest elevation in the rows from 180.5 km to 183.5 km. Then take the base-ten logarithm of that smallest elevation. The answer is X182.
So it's 0.25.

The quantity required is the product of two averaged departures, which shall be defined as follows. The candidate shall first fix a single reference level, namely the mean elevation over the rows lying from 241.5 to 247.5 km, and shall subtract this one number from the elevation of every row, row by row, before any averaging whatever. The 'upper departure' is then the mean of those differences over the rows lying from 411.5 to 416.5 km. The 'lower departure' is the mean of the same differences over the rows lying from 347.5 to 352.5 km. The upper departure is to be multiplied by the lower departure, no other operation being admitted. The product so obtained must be 0.24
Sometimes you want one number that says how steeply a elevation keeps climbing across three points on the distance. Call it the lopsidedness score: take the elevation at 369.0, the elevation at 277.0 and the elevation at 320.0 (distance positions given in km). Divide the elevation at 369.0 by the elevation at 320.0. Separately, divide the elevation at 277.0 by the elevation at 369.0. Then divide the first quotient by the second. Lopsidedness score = 0.85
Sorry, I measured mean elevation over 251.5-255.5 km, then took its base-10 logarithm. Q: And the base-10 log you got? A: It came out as 0.10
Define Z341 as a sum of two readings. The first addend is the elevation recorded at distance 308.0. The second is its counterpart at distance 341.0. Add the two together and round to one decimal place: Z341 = 1.9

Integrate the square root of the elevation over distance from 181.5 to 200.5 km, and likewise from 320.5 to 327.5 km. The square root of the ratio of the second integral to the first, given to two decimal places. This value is 0.52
